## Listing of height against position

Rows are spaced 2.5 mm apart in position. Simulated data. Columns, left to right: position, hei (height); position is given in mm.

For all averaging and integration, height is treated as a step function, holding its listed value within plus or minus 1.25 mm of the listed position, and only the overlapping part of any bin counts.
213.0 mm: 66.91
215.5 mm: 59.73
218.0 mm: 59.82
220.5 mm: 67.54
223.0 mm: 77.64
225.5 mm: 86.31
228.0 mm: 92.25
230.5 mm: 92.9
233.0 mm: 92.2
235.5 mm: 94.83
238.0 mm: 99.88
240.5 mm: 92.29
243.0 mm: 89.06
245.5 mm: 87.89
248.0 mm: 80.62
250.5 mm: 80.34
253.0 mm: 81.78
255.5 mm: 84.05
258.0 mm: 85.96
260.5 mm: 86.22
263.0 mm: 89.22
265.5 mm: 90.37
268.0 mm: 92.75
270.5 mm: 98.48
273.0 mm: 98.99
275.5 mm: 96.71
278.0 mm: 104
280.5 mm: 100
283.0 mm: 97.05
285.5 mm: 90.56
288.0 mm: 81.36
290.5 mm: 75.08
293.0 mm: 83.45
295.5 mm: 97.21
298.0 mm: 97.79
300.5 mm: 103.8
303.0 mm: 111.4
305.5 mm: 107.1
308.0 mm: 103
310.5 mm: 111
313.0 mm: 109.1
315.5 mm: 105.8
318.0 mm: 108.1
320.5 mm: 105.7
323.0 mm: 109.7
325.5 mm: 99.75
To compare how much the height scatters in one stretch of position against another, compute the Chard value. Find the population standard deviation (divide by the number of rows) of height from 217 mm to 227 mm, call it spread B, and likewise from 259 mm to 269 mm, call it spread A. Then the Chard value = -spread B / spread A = -4.3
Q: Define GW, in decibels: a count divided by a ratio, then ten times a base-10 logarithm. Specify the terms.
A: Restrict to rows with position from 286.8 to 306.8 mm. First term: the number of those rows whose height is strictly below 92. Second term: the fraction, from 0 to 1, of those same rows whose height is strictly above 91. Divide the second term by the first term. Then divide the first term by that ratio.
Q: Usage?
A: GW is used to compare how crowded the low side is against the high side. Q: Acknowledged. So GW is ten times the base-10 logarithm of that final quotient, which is 12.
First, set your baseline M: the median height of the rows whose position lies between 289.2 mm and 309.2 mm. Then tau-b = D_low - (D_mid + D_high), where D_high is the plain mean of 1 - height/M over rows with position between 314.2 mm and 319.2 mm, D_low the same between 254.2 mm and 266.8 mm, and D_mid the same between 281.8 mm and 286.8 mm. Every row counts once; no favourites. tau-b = 0.13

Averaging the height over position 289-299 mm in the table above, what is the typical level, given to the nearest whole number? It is 88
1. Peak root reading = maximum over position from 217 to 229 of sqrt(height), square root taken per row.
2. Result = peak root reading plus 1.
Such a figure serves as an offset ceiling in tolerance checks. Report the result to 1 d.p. 10.6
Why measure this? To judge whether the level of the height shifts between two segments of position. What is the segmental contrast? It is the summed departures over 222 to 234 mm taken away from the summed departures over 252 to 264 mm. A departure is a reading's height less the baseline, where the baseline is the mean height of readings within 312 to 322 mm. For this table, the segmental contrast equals -14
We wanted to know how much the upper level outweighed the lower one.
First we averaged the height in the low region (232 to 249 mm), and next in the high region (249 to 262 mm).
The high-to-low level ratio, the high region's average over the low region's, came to 0.92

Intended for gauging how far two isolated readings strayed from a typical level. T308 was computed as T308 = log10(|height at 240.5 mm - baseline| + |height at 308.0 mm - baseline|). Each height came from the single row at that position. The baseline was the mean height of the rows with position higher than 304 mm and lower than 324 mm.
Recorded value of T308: 1.3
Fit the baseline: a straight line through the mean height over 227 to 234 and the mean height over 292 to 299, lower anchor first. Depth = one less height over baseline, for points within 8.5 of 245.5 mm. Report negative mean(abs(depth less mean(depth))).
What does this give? -0.060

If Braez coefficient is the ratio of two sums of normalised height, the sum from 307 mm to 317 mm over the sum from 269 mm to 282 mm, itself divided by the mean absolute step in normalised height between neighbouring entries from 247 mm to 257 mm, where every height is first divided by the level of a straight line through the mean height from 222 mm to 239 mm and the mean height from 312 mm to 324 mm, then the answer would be 64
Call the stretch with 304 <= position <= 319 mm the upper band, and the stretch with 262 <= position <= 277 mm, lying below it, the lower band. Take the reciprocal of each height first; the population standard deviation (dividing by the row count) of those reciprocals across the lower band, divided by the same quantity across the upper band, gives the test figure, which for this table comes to 2.0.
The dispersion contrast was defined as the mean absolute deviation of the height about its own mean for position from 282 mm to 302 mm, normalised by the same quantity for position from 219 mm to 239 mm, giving 1.0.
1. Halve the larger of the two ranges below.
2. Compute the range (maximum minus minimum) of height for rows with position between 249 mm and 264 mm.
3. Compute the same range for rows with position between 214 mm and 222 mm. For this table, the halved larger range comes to 4.4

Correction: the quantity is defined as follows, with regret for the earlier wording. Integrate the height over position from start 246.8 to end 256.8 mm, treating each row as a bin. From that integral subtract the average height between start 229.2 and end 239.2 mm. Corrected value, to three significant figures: 722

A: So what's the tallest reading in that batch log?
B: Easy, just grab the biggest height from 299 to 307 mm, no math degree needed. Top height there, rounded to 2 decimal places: 111.40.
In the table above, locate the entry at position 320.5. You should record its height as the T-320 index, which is 105.7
